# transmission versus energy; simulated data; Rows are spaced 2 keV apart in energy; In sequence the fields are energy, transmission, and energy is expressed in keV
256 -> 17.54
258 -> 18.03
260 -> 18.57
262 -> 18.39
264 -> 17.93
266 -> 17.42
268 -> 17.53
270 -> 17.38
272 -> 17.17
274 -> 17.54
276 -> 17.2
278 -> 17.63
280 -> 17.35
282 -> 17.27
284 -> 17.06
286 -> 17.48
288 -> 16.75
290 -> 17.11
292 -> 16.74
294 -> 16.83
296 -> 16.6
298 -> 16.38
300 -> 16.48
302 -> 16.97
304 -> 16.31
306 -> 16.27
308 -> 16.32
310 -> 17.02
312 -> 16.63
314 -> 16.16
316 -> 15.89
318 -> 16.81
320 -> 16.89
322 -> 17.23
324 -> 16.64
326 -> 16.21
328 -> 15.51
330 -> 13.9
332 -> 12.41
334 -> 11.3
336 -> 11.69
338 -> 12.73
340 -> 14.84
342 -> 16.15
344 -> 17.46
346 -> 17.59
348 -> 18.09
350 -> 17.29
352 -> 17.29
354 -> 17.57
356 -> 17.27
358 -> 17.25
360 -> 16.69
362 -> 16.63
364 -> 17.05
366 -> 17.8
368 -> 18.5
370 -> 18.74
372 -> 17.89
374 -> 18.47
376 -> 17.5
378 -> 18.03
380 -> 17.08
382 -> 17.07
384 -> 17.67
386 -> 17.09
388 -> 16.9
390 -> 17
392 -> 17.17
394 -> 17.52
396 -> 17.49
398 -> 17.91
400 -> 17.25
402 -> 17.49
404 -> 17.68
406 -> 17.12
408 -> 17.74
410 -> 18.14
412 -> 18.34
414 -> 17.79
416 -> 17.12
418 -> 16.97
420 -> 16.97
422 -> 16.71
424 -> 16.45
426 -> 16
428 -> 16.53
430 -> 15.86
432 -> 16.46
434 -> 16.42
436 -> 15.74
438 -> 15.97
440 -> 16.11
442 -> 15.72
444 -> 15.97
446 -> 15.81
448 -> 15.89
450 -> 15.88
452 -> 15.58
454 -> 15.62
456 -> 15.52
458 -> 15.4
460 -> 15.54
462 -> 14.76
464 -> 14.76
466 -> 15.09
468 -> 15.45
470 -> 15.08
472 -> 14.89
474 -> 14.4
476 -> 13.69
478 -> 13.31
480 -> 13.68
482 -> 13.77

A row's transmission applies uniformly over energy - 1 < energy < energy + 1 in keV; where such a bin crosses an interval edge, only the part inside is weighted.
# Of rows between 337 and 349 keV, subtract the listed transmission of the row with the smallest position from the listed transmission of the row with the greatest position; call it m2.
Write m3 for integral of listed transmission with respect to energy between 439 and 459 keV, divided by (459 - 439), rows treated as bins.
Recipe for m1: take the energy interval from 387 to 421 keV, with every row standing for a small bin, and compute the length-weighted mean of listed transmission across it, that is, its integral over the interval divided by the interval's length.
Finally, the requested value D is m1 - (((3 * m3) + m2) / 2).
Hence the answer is -8.9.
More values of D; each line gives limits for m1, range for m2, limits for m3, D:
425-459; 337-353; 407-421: -12.7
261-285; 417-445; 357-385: -8.4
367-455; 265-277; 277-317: -8.0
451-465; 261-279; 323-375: -8.7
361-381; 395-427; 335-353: -5.3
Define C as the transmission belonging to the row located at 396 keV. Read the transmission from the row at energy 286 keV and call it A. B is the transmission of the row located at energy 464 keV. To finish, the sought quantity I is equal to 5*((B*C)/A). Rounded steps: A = 17.48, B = 14.76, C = 17.49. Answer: 74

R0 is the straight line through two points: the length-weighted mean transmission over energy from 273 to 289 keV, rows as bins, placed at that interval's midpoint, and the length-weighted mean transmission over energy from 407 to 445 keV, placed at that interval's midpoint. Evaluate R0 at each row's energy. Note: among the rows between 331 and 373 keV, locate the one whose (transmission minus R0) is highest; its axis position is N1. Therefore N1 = 370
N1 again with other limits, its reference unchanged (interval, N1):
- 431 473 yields 432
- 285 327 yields 286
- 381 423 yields 412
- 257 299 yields 260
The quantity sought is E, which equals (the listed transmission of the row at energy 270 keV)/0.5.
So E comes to 34.8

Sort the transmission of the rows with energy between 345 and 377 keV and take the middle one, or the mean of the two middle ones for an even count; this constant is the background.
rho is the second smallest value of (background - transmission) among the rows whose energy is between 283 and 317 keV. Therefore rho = 0.4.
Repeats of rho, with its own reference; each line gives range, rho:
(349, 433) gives -1.0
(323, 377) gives -1.0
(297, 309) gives 1.1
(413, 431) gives 0.4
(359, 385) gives -1.0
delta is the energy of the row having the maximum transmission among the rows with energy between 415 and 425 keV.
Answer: 416 keV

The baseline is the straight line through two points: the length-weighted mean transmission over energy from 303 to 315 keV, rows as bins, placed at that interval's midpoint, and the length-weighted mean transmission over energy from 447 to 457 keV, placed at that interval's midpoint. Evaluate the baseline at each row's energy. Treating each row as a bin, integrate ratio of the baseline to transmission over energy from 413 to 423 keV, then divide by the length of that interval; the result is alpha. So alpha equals 0.93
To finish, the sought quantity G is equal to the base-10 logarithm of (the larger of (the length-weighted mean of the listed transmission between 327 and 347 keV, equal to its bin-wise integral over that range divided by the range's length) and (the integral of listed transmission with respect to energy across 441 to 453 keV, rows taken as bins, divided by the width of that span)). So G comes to 1.20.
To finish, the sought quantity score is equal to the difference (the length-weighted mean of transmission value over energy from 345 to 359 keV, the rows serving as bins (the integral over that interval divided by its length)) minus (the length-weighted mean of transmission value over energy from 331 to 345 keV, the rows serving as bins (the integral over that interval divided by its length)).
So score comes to 4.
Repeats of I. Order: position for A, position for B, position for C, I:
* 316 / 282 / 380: 93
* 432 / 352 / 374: 97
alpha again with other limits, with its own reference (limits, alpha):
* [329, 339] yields 1.32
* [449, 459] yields 1.01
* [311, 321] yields 1.00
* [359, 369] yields 0.93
